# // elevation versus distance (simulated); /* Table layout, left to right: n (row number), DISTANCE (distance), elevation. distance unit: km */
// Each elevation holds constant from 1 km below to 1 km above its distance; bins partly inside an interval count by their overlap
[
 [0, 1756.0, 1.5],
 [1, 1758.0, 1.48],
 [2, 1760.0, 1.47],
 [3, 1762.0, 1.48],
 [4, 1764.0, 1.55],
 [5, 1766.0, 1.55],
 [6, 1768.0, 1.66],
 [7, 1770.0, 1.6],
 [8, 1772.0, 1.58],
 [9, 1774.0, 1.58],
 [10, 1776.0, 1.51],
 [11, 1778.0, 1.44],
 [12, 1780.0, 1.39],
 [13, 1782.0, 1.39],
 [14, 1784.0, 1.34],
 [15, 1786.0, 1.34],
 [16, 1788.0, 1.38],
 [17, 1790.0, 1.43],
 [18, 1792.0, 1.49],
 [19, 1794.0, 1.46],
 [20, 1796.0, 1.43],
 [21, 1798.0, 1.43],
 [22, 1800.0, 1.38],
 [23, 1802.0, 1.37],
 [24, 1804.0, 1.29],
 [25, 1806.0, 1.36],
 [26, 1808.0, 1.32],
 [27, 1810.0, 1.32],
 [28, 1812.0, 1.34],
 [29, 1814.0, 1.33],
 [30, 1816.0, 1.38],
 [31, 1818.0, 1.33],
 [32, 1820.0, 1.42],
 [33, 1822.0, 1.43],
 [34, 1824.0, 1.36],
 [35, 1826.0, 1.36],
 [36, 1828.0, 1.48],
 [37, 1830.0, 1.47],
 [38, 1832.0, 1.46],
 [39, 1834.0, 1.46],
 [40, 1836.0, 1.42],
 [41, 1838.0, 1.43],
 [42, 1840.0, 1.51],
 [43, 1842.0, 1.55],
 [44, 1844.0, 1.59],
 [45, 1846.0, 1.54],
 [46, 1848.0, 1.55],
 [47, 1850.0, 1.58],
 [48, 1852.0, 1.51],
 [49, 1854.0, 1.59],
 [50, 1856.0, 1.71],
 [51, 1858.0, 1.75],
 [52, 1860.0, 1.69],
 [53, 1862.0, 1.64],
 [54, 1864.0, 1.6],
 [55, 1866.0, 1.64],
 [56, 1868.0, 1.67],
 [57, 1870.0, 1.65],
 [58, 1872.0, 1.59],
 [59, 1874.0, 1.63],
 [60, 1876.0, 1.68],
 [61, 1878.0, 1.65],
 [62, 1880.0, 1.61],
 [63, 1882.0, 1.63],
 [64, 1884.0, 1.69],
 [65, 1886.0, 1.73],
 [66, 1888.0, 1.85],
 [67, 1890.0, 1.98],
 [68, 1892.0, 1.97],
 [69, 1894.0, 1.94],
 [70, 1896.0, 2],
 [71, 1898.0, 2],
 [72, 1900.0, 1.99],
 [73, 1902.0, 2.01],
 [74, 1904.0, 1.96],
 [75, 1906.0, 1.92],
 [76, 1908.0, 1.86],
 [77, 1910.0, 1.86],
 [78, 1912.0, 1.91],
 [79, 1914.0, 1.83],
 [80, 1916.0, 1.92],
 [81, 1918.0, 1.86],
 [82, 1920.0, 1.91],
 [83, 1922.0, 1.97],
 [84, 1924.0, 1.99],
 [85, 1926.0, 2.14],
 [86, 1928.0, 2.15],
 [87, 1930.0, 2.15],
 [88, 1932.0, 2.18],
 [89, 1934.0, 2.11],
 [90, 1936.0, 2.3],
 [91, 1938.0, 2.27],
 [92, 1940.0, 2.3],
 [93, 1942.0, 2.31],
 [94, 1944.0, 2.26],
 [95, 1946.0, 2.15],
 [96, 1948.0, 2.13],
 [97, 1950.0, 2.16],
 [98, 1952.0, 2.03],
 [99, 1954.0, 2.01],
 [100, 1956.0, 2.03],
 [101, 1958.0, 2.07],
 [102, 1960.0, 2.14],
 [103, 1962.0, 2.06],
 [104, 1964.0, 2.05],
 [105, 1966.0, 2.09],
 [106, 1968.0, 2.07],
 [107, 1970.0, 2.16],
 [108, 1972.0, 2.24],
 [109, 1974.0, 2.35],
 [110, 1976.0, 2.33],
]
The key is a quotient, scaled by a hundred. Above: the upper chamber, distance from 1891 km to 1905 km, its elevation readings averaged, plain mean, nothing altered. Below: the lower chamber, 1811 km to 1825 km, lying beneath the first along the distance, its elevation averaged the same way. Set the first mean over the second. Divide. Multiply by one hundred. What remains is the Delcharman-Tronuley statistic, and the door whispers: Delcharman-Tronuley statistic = 145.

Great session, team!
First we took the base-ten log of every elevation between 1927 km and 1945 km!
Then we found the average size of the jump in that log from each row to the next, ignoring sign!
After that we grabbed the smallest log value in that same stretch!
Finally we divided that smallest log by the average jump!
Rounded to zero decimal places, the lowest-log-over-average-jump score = 32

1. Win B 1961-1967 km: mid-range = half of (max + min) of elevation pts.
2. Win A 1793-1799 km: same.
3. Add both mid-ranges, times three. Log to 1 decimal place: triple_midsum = 10.5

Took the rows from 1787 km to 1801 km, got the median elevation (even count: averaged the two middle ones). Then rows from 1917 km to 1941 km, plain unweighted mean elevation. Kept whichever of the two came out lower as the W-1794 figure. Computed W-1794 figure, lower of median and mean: 1.43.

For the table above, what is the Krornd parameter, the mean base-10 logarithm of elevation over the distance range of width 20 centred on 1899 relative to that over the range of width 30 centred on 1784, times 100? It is 181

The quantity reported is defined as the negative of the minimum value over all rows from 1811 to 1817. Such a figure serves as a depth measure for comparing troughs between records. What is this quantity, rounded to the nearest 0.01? -1.33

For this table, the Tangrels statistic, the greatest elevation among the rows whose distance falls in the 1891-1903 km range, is 2.01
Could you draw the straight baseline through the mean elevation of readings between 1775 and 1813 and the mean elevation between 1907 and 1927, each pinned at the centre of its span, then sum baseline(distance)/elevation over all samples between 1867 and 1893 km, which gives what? 13.4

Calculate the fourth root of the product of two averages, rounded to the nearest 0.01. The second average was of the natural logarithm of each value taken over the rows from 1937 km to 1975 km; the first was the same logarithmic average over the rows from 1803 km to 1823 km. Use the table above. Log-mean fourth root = 0.69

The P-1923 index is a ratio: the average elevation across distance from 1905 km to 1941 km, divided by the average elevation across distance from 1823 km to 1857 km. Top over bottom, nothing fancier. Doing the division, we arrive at 1.35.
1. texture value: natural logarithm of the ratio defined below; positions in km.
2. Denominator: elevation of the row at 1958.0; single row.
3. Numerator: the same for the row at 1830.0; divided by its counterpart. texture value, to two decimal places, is -0.34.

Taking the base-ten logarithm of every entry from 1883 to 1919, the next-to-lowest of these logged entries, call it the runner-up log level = 0.24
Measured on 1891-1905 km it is 0.29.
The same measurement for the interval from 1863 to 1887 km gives 0.20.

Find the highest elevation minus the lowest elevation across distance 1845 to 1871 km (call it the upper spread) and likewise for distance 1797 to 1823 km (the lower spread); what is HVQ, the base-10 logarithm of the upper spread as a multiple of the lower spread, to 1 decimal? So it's 0.2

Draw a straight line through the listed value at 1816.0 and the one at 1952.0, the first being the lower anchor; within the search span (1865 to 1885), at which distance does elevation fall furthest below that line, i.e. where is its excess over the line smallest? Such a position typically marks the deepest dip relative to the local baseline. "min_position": 1880.0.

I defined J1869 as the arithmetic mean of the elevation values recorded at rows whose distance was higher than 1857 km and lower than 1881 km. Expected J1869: 1.65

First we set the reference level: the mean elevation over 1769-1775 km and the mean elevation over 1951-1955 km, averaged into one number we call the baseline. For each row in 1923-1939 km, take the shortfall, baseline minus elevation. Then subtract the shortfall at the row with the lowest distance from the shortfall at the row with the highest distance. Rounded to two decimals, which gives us -0.28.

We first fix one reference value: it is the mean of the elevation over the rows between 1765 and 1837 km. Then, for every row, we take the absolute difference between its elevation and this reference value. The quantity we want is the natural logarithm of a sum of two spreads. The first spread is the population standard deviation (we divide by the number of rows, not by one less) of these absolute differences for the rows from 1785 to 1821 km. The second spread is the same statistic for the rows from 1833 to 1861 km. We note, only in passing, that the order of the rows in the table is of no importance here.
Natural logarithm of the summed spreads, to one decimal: -2.0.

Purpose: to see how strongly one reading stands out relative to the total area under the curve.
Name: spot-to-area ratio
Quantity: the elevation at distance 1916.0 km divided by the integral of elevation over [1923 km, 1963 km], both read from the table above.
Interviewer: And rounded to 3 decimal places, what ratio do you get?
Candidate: 0.022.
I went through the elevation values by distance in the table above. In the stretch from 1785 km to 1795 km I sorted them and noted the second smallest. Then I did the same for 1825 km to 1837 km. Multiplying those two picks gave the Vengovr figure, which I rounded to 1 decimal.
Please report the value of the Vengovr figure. 2.0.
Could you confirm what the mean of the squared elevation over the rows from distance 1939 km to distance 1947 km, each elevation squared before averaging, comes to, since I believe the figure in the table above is 5.1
